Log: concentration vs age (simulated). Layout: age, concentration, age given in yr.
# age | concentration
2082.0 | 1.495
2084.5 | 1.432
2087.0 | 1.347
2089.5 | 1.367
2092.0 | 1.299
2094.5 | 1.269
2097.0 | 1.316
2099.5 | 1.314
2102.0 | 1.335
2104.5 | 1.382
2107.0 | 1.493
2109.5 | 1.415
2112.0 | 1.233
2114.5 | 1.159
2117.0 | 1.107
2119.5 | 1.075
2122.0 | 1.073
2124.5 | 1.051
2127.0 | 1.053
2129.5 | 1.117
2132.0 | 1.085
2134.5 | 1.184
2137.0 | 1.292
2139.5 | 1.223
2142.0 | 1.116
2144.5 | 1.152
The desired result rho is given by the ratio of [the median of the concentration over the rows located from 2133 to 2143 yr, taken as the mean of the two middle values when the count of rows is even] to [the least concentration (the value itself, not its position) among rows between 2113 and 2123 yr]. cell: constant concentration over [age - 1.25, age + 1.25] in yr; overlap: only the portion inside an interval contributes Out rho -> 1.12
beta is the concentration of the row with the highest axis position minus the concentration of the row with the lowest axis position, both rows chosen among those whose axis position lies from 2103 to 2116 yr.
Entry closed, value -0.22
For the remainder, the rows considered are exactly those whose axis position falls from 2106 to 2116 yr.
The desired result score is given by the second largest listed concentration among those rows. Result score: 1.415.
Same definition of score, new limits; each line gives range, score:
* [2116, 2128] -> 1.075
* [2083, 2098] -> 1.367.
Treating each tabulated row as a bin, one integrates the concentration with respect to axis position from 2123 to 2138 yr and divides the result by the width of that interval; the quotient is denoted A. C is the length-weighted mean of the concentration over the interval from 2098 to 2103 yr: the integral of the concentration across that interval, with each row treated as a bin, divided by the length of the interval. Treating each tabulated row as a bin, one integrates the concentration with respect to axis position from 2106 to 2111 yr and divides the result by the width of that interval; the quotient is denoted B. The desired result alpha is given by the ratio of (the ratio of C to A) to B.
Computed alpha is 0.82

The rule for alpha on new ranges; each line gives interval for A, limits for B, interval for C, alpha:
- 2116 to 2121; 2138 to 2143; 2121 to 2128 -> 0.82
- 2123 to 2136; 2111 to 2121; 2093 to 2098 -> 1.03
